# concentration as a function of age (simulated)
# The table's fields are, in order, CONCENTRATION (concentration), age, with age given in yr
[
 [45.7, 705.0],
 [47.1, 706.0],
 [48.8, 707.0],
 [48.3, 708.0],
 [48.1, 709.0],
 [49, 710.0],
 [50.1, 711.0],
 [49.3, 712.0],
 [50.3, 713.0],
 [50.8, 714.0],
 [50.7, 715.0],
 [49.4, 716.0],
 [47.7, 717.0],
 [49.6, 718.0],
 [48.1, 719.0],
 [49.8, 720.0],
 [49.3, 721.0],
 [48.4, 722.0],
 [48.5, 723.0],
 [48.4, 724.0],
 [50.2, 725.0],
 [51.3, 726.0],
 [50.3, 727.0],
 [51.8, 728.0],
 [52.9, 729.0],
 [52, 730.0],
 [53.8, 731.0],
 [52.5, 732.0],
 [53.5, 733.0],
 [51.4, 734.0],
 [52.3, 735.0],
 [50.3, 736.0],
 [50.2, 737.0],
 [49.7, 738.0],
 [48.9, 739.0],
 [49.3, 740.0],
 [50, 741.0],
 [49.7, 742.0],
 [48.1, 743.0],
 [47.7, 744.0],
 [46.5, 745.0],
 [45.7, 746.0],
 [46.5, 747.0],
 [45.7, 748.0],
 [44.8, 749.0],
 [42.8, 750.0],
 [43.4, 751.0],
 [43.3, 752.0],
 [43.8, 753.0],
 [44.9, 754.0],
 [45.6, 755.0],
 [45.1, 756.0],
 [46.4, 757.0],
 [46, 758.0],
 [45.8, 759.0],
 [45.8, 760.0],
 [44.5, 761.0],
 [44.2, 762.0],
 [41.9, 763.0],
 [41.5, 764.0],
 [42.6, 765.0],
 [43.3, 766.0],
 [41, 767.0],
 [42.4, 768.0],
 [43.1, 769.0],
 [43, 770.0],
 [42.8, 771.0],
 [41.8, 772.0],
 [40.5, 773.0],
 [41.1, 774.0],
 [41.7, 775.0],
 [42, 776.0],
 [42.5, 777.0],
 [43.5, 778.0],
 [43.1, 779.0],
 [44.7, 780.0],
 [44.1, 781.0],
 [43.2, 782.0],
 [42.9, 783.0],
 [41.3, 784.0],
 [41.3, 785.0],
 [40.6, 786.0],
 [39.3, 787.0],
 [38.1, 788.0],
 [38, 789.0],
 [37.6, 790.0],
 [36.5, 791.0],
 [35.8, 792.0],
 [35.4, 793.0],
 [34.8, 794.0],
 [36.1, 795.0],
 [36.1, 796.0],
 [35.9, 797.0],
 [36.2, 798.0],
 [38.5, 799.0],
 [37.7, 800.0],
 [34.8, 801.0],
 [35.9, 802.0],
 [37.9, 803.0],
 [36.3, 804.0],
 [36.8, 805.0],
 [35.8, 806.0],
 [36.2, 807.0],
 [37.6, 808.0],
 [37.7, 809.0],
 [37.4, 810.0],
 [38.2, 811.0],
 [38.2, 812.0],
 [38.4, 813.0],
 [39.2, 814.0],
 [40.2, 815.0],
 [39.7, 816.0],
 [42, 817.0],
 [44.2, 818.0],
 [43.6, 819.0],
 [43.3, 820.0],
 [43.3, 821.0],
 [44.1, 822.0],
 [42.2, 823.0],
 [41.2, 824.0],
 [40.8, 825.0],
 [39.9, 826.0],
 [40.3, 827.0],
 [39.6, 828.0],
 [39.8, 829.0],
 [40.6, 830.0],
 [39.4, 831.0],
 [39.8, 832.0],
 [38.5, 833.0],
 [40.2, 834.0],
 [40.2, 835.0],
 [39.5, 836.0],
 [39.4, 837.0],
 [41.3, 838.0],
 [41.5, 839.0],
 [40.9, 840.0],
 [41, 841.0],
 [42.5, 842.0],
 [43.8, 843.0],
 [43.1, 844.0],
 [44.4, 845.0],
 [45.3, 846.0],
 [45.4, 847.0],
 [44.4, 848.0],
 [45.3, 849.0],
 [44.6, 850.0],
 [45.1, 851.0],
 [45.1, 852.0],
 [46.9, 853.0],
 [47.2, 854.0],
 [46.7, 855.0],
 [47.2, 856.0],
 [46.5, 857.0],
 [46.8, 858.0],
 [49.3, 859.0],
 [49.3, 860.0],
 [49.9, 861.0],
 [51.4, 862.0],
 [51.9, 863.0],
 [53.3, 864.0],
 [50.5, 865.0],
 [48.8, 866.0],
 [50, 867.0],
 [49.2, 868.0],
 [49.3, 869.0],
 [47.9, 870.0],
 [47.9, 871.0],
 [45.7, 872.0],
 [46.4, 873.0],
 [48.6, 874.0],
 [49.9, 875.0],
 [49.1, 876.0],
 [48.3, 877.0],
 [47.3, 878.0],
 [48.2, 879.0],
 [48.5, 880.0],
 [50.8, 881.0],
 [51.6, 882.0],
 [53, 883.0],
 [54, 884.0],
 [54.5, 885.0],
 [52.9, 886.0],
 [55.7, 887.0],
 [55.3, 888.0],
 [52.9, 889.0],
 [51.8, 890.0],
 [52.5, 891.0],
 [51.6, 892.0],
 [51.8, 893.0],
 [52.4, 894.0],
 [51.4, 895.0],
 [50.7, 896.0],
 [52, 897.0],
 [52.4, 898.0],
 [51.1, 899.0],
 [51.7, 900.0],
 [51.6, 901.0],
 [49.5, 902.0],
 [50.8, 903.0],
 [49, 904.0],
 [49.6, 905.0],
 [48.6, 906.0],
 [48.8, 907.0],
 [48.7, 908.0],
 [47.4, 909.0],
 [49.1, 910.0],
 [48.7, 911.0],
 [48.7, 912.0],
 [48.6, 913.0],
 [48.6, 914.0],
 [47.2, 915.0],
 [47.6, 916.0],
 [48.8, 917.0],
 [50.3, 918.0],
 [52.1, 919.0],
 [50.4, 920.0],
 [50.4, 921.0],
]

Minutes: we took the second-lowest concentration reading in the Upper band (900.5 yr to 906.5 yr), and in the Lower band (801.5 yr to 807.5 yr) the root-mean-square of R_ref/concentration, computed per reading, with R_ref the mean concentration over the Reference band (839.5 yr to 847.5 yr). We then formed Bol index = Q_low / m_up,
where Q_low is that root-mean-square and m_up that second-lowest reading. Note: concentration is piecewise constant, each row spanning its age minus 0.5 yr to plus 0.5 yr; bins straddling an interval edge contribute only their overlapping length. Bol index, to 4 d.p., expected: 0.0242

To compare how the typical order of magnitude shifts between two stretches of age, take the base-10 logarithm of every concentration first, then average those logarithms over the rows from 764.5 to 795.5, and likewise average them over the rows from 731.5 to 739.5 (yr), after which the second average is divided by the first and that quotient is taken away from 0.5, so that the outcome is -0.56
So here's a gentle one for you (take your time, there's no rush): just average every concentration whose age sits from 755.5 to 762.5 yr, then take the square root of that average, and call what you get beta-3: 6.74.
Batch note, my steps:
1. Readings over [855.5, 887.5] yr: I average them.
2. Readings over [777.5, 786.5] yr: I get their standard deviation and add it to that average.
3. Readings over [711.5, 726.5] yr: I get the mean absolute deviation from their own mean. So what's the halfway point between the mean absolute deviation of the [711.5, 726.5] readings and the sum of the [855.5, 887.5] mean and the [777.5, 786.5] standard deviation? 26.0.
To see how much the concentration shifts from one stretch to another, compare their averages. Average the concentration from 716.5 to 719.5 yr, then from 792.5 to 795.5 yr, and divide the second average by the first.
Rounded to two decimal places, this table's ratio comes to 0.73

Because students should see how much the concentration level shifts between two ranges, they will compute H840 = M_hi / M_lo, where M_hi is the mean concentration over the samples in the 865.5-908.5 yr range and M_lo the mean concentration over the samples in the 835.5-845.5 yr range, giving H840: 1.21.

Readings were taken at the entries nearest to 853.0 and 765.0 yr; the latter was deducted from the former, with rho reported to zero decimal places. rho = 4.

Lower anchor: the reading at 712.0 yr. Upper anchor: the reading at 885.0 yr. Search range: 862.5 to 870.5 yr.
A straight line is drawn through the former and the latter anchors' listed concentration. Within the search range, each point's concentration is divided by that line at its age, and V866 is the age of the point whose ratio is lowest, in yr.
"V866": 870.0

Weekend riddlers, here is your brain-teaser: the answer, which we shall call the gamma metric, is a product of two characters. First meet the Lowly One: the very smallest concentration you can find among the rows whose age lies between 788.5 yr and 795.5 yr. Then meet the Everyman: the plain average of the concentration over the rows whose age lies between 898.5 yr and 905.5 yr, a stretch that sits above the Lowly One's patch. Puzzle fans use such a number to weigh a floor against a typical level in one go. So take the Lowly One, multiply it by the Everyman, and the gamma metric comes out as 1756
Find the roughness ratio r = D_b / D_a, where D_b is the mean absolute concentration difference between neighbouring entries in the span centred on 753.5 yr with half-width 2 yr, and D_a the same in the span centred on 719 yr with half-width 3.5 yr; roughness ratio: 0.6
